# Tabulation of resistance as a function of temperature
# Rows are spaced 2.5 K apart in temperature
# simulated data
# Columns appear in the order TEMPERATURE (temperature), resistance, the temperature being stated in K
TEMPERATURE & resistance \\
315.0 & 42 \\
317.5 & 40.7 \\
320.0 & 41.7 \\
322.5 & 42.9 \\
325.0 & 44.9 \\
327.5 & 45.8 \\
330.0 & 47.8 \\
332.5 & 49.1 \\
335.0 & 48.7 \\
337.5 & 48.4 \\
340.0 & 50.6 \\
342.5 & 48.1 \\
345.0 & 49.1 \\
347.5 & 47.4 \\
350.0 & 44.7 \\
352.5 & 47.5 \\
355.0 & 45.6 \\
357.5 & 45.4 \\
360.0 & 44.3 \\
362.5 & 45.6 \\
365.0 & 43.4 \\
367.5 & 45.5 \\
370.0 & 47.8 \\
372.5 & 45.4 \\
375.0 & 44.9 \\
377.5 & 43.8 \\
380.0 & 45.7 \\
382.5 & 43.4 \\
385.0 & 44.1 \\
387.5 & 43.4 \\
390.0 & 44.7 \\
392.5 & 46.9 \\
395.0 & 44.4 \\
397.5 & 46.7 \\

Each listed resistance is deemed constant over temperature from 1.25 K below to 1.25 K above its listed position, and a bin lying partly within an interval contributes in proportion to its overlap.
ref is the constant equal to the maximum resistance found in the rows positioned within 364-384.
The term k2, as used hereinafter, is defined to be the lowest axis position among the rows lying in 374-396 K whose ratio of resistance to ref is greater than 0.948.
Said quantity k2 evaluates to 380.0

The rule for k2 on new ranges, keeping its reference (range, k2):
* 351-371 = 352.5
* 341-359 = 342.5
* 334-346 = 335.0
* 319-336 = 327.5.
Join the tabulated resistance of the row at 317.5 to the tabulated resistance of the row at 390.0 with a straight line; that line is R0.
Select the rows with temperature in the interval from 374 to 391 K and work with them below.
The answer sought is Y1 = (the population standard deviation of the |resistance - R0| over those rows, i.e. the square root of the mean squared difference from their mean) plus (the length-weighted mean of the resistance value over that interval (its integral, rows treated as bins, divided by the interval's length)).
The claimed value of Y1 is 45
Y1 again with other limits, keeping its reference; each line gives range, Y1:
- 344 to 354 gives 49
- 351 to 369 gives 47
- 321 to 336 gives 48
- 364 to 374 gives 47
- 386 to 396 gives 46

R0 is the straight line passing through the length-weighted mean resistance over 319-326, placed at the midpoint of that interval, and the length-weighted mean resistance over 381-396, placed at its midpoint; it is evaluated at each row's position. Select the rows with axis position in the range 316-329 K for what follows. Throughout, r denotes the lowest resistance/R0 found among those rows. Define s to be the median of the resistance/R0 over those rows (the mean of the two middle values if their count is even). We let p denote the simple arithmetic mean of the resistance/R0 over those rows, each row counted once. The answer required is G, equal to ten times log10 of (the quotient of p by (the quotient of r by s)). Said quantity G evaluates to 0.22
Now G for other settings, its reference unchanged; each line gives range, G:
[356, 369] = 0.28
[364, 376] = 0.30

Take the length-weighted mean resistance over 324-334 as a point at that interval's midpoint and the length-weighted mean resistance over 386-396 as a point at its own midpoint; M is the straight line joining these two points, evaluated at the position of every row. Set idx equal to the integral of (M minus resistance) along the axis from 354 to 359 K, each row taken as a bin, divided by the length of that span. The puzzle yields 0.61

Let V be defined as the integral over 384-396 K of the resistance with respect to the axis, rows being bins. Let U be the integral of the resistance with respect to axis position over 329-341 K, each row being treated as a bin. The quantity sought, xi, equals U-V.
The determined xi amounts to 50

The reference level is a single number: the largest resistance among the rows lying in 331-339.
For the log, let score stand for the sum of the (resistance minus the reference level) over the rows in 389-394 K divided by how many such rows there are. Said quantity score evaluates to -3.3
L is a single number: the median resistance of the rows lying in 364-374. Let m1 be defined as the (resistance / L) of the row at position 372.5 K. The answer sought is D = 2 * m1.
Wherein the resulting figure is 2.00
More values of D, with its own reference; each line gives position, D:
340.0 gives 2.23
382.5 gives 1.91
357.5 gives 2.00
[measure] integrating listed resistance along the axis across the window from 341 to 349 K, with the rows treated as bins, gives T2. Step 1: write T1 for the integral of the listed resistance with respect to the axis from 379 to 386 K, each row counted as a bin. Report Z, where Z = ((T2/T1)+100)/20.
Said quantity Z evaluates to 5.06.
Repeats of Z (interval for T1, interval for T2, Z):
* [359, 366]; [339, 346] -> 5.06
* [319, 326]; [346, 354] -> 5.06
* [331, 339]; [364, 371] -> 5.04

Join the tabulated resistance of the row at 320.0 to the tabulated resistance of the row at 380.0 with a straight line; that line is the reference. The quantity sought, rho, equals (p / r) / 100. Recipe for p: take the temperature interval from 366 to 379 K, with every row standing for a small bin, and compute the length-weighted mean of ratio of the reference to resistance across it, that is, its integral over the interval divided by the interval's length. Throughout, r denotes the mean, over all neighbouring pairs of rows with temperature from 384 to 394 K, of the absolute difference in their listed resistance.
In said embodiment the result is 0.0071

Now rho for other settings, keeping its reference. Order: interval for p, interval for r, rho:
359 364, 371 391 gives 0.0082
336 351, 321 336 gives 0.0068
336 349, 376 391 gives 0.0064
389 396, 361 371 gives 0.0047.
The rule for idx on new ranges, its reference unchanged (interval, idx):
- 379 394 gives 0.32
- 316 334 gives 2.42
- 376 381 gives 0.57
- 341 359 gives -0.58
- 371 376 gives 0.16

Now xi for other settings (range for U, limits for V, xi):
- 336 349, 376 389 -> 59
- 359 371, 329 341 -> -43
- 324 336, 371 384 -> -14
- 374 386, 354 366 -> -6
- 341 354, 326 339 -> -7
